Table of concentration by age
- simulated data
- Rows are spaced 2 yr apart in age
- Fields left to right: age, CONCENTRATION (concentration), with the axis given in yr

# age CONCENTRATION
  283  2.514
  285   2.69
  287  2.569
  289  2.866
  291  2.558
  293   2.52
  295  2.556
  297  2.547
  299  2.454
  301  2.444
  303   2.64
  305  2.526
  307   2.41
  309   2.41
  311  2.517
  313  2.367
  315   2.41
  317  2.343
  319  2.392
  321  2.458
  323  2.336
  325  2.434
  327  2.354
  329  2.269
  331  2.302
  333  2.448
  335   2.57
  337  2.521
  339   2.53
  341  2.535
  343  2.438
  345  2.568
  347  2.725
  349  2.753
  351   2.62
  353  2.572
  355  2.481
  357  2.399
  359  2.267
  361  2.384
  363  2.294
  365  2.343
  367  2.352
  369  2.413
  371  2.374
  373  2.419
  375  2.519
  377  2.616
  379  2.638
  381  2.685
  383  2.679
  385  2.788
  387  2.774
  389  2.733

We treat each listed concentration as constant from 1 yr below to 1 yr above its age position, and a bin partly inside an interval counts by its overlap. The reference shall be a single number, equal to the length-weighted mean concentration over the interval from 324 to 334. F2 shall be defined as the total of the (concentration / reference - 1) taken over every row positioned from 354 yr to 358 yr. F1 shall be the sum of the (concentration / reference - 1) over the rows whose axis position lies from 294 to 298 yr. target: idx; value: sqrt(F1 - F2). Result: 0.31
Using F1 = 0.161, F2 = 0.07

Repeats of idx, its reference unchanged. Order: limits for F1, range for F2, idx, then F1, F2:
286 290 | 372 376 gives 0.46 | 0.302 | 0.09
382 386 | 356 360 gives 0.58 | 0.315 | -0.02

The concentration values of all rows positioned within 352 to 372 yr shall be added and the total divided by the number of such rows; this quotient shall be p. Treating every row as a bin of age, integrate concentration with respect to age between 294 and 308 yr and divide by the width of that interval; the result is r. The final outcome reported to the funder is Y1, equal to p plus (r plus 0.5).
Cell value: 5.40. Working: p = 2.39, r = 2.51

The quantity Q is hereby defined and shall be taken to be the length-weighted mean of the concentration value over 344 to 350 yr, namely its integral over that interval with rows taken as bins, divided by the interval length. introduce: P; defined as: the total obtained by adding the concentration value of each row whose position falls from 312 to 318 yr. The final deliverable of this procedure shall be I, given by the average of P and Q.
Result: 4.90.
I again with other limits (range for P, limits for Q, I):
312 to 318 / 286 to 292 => 4.89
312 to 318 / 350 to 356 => 4.84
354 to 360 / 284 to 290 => 4.93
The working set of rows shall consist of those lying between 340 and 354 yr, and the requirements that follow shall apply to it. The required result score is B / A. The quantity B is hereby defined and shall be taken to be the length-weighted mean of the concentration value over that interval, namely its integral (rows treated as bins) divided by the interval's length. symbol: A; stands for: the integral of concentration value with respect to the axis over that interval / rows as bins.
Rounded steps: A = 36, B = 2.60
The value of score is 0.071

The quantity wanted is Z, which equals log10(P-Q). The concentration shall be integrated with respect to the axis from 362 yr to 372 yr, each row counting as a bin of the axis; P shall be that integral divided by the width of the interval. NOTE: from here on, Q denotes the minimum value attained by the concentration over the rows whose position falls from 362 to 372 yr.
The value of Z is -1.21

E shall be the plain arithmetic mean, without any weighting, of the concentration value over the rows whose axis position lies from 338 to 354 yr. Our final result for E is 2.59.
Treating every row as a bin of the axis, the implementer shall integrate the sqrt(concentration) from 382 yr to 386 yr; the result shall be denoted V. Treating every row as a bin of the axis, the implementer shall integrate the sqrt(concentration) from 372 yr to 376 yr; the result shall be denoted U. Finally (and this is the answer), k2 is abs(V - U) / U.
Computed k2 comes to 0.05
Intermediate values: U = 6.28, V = 6.6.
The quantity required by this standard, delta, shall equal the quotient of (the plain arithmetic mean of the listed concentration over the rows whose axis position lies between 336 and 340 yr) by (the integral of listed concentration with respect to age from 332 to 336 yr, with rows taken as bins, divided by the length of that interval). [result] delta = 1.01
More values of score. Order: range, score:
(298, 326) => 0.036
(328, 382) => 0.019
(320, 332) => 0.083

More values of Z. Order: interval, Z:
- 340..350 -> -0.78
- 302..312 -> -1.04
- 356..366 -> -1.15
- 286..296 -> -1.03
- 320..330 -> -0.99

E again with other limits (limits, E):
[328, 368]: 2.47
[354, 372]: 2.37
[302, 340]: 2.43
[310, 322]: 2.41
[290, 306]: 2.53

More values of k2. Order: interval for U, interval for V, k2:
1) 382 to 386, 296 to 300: 0.04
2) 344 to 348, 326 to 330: 0.07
